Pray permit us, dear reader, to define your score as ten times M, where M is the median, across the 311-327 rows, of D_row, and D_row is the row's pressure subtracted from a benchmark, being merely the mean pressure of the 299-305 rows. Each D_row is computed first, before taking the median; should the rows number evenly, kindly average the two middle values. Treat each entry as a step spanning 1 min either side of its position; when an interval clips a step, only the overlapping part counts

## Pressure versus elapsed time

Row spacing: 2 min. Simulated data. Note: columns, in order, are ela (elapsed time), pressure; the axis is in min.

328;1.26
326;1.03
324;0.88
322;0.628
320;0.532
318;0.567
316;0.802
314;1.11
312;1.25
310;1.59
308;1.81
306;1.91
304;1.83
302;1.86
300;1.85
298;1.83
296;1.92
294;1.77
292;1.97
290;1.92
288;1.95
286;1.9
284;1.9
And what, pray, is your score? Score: 10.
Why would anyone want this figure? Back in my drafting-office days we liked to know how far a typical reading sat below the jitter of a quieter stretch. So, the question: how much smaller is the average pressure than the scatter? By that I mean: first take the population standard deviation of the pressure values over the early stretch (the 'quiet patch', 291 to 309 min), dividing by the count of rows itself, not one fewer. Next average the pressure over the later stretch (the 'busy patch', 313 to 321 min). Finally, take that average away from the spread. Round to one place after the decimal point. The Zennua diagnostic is -0.7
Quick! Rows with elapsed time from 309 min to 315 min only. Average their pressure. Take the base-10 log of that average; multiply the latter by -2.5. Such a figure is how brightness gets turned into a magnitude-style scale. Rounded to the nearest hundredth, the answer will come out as -0.30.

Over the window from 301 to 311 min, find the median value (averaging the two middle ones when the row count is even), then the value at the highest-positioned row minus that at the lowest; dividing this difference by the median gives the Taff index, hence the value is -0.1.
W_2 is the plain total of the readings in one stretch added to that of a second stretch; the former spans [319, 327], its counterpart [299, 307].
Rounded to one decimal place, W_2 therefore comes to 10.5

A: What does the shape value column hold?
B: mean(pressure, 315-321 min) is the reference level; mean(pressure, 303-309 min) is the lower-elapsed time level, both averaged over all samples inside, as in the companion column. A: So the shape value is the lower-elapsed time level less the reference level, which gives 1.2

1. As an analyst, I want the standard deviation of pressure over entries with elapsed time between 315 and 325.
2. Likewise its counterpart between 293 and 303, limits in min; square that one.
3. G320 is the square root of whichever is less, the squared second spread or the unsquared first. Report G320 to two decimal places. 0.05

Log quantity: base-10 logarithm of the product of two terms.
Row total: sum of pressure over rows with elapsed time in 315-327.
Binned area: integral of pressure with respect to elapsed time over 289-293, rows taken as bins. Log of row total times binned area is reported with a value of 1.54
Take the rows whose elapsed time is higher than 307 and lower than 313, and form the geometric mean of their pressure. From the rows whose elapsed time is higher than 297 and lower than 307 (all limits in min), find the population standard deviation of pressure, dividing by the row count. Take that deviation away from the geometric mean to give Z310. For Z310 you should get 1.5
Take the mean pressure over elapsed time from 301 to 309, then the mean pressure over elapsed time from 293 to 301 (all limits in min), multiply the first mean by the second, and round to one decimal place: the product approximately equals 3.4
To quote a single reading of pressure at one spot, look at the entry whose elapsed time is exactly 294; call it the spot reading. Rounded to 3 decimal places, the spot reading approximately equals 1.770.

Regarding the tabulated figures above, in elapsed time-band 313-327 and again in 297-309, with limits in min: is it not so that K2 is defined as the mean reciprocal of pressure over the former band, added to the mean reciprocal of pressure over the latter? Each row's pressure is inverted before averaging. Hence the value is 1.90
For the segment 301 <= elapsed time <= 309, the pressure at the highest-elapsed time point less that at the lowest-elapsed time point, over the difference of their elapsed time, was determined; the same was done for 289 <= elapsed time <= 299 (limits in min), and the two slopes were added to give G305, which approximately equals -0.020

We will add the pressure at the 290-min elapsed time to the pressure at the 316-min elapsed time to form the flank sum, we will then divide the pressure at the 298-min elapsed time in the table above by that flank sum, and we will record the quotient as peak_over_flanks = 0.67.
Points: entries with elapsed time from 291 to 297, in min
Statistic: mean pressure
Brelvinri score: 1.89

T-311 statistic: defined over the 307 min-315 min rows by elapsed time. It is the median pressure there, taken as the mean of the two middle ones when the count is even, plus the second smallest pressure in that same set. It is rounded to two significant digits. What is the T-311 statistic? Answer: 2.7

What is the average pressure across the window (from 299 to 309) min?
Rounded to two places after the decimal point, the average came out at 1.85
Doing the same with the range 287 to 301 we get 1.89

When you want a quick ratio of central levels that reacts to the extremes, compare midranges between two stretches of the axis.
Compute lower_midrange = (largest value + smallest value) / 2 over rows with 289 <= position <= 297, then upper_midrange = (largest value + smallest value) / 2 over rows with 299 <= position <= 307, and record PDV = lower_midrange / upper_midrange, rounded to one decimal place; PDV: 1.0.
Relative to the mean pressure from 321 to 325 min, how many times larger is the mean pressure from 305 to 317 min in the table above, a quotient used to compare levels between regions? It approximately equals 1.9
